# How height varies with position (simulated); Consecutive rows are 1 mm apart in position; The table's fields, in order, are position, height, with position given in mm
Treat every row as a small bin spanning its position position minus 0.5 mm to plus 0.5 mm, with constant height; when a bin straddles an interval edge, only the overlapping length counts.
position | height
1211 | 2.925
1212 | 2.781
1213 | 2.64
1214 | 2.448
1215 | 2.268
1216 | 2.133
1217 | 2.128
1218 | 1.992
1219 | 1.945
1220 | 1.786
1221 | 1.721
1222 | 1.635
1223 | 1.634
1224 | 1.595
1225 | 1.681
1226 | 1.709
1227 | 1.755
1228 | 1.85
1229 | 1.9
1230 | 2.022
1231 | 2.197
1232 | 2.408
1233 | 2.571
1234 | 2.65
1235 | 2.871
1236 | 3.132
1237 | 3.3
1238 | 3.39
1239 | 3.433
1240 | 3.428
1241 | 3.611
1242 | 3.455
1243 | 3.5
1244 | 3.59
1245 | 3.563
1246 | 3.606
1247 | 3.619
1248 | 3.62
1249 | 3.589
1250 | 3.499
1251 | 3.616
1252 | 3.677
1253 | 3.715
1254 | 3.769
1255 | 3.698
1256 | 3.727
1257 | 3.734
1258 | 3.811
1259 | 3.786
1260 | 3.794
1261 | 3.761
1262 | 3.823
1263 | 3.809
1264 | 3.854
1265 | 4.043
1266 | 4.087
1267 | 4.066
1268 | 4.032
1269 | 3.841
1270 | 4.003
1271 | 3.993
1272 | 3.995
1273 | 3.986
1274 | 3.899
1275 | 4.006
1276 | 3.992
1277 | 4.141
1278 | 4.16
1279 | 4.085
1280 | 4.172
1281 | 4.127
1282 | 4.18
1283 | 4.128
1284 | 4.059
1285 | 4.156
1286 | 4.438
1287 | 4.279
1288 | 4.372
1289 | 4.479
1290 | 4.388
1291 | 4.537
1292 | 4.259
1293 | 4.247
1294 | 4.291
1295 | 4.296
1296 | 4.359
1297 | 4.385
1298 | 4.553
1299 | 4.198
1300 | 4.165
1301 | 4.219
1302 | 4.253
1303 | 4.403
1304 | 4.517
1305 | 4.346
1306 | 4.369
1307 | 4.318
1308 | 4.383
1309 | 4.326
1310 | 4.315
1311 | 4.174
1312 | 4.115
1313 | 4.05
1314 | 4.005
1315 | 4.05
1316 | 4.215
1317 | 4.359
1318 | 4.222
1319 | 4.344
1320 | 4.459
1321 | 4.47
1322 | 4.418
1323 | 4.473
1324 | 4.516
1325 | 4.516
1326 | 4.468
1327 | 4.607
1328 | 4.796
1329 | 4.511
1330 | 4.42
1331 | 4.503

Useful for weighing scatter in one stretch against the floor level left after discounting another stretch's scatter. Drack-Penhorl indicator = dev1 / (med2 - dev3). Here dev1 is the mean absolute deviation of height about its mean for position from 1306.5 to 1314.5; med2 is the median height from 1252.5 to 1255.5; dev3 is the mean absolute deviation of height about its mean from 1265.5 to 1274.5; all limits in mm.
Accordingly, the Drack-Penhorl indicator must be 0.034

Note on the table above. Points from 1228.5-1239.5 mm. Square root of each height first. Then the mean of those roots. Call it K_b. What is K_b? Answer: 1.64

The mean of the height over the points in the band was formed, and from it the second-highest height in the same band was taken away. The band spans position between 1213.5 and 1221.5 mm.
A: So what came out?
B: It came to -0.22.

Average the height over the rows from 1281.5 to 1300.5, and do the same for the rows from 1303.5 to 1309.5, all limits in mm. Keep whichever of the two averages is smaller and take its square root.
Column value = 2.1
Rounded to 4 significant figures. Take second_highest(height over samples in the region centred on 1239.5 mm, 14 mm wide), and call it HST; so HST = 3.606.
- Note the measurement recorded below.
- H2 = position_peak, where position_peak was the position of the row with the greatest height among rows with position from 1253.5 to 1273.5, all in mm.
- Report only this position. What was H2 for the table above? 1266 mm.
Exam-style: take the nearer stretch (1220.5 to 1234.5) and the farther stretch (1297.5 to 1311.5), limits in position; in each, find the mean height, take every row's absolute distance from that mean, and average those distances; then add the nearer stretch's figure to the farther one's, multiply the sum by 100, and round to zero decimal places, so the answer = 39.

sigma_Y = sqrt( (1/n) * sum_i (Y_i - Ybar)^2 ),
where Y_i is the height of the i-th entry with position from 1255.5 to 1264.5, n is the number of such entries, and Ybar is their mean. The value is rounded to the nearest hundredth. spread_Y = 0.04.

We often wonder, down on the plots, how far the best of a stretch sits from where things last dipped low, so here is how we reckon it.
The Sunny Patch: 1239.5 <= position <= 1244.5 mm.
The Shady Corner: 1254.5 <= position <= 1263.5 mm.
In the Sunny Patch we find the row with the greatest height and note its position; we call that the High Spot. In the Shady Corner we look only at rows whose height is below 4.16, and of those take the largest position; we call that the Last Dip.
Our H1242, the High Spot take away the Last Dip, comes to -22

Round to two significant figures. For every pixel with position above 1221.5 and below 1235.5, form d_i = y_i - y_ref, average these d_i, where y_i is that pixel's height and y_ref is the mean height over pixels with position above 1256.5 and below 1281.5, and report -1.9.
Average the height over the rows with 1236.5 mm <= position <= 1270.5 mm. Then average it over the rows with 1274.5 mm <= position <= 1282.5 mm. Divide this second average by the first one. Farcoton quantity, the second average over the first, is 1.11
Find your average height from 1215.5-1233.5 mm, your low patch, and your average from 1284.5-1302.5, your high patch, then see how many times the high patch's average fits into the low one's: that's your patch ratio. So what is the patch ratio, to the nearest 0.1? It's 0.4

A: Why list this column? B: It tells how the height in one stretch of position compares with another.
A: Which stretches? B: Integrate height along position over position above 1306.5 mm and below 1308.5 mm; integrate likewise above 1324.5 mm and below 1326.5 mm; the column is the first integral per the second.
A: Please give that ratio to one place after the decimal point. 1.0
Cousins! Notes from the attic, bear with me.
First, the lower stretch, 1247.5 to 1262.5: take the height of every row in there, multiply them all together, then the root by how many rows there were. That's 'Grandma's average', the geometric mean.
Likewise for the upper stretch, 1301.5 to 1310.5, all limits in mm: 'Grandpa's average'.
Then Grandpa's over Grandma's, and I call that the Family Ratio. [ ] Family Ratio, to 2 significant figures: 1.2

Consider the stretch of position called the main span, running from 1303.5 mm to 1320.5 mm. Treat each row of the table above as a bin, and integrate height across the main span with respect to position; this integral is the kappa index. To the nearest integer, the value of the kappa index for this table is 73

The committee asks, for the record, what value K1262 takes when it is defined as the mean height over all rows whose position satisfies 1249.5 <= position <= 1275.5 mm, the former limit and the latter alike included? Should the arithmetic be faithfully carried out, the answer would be 3.8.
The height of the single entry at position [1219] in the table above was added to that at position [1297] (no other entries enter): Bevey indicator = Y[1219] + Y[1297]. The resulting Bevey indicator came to 6.33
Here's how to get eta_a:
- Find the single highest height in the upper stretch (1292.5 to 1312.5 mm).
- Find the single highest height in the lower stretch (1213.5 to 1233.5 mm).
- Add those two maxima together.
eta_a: 7.1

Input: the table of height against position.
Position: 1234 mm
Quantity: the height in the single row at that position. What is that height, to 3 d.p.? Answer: 2.650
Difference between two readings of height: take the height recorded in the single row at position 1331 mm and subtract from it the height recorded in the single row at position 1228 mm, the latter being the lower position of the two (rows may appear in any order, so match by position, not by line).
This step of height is 2.65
